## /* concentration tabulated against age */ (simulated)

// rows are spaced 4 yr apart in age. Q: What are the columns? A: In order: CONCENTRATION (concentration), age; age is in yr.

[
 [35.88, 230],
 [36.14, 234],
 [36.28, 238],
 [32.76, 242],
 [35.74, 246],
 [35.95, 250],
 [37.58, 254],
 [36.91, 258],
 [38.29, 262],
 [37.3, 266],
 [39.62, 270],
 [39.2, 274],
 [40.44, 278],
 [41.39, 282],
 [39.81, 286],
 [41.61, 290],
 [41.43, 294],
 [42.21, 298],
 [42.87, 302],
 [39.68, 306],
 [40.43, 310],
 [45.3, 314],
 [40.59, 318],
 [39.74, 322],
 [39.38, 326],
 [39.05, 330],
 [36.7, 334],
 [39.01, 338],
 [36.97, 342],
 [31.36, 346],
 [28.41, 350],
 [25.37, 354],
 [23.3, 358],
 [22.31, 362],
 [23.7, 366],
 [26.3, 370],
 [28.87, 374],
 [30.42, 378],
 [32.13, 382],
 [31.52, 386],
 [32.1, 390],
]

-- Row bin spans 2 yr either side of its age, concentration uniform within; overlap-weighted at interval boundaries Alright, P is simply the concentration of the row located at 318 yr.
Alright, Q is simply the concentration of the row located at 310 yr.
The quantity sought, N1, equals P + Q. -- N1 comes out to 81.0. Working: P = 40.59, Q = 40.43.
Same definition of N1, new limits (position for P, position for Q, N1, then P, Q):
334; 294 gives 78.1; 36.7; 41.43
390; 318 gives 72.7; 32.1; 40.59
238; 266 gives 73.6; 36.28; 37.3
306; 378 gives 70.1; 39.68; 30.42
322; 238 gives 76.0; 39.74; 36.28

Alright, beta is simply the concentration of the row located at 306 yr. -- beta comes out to 39.68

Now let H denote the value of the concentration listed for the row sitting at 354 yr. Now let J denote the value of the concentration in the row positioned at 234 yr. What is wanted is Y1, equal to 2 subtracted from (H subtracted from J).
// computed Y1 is 9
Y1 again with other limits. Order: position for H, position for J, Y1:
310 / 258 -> -6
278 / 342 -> -5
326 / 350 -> -13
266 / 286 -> 1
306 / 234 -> -6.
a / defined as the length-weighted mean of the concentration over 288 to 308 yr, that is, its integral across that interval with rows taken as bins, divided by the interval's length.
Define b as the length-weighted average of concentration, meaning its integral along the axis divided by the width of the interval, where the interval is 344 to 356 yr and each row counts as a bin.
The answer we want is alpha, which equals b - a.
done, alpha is -13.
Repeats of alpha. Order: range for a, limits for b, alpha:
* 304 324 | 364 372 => -16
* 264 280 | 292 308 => 2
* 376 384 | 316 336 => 8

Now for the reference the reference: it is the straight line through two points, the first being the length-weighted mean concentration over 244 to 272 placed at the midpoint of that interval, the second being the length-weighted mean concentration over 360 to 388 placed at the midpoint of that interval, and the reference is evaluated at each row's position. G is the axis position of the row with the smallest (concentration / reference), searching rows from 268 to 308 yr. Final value 274 yr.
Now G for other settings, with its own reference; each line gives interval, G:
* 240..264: 242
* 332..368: 362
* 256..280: 258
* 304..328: 306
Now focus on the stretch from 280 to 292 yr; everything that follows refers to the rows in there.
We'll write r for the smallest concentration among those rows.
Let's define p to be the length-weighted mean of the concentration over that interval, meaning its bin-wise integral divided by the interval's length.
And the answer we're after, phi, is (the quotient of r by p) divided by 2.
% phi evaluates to 0.486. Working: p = 41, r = 39.81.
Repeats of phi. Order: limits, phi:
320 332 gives 0.496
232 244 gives 0.467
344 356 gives 0.447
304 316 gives 0.475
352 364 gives 0.471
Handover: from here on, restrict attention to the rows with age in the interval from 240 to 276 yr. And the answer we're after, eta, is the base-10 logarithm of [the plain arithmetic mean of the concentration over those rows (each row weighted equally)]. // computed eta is 1.57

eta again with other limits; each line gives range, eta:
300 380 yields 1.53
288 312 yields 1.62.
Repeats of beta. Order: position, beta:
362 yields 22.31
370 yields 26.3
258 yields 36.91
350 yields 28.41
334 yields 36.7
